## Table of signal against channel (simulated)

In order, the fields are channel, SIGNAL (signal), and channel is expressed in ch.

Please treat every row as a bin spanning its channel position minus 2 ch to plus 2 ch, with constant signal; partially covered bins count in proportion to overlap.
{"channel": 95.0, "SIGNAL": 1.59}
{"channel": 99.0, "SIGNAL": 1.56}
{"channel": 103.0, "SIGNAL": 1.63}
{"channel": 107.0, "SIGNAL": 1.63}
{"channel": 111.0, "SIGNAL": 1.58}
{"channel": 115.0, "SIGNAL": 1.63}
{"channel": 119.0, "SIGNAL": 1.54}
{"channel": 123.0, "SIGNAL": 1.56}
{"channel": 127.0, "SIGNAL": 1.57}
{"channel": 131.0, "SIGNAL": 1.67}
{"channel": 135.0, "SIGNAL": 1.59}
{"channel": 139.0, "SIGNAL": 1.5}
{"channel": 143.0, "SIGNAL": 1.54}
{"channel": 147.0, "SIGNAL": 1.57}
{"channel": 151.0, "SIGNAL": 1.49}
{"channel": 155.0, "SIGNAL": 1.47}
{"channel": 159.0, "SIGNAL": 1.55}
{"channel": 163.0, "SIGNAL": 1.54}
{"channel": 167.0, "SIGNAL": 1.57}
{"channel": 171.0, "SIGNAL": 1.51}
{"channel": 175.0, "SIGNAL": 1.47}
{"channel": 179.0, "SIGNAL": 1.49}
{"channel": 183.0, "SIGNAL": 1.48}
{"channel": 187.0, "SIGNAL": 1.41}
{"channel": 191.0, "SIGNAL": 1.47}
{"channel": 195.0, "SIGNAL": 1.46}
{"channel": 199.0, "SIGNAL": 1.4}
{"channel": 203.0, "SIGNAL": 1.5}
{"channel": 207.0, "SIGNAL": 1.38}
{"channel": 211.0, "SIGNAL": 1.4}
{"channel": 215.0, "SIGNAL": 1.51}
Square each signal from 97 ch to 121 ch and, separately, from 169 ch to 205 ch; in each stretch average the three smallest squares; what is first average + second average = 4.46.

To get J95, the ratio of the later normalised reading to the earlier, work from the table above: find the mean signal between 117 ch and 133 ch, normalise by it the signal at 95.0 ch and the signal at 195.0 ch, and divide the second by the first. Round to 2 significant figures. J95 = 0.92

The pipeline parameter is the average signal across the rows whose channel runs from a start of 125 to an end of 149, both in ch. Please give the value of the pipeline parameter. 1.57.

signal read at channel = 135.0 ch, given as 1.59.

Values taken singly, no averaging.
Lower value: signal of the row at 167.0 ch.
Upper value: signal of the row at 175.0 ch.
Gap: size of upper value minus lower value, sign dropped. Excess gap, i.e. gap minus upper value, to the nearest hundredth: -1.37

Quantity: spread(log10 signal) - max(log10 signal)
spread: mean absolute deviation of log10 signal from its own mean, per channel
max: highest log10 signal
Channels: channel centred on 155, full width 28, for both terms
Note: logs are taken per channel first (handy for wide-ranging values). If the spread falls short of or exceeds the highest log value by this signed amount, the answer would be -0.187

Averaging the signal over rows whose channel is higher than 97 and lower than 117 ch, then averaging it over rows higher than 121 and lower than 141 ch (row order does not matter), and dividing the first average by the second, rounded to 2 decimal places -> 1.02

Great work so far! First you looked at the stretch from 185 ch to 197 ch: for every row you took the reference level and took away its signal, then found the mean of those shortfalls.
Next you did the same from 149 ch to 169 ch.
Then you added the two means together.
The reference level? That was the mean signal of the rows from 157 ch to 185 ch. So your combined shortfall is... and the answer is 0.061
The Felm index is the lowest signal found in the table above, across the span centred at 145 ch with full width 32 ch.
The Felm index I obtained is 1.47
